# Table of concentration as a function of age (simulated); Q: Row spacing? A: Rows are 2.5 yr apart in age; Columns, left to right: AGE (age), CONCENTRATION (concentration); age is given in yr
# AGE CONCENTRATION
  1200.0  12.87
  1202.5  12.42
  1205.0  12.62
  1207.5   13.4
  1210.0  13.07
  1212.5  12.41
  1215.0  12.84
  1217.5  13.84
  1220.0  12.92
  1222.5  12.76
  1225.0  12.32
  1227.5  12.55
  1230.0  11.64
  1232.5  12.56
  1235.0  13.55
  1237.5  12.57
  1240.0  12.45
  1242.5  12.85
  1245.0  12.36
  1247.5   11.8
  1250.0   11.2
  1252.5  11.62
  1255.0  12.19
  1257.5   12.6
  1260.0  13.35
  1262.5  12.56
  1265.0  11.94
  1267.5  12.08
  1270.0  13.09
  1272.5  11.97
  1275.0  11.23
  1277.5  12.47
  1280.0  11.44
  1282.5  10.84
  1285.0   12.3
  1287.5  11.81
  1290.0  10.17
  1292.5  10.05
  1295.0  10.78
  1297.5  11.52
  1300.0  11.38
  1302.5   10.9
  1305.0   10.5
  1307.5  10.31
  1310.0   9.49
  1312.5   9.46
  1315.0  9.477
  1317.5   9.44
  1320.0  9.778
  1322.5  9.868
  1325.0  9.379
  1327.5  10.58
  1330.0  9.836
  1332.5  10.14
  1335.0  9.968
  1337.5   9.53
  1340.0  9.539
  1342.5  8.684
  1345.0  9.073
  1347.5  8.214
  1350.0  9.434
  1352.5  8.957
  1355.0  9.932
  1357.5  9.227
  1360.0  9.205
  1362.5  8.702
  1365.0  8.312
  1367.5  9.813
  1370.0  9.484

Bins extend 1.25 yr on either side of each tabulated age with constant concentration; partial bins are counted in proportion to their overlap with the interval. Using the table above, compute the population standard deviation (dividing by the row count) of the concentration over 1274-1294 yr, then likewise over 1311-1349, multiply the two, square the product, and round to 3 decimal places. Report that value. 0.220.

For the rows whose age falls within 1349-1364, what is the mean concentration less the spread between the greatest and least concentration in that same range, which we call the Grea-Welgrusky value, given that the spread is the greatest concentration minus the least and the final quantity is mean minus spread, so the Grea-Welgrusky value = 8.0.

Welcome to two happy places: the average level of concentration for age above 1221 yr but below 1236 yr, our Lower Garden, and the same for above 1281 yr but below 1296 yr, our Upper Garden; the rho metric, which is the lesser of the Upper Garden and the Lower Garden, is 11.0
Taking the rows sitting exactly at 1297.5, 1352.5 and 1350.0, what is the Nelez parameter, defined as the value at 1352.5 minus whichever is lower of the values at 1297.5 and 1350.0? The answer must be -0.5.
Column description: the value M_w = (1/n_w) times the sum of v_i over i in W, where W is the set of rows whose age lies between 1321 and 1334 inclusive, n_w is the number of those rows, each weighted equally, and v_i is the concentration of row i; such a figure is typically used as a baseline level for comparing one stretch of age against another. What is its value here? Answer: 10.0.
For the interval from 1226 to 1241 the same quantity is 12.6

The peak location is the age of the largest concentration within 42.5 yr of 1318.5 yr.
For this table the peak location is 1277.5 yr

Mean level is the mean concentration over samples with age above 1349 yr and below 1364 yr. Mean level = 9.2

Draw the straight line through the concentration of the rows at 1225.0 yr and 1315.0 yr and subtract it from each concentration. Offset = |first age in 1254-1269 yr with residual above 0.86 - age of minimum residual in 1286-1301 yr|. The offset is 35.0 yr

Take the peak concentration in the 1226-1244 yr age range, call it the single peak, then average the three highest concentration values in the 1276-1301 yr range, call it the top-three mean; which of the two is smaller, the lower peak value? 12.2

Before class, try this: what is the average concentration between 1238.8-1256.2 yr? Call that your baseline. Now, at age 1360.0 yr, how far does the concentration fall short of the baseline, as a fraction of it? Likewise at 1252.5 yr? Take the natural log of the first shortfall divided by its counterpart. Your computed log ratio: 1.9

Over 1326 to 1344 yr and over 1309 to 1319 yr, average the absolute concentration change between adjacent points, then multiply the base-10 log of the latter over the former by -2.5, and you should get 2.9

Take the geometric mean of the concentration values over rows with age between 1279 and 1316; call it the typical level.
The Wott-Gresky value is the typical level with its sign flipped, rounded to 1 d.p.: -10.7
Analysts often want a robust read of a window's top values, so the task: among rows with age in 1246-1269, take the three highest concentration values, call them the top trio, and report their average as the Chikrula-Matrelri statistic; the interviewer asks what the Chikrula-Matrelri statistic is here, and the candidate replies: 12.8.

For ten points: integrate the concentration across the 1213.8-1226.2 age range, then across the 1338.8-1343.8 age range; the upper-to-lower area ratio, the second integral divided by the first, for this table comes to 0.28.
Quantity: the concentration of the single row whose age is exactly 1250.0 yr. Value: 11.2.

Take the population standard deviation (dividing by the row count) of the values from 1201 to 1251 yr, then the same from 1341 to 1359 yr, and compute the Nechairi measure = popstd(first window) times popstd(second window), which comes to 0.31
